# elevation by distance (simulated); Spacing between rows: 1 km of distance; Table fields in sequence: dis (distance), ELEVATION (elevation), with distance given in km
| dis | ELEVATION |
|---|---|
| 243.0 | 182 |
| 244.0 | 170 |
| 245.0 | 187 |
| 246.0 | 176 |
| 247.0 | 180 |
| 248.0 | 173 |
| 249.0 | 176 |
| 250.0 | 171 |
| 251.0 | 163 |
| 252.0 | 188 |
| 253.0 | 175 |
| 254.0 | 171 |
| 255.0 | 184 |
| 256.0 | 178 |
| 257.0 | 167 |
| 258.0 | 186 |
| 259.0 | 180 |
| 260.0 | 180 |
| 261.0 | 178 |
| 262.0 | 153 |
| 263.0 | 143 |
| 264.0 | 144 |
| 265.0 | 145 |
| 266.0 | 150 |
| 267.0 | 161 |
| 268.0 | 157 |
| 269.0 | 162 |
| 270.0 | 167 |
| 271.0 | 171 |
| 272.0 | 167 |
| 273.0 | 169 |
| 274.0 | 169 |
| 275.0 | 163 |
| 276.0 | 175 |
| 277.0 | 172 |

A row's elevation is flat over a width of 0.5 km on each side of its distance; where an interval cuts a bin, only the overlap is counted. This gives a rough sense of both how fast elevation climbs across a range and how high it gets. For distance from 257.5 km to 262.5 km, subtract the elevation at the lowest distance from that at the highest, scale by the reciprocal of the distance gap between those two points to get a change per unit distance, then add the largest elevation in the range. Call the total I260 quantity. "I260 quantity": 178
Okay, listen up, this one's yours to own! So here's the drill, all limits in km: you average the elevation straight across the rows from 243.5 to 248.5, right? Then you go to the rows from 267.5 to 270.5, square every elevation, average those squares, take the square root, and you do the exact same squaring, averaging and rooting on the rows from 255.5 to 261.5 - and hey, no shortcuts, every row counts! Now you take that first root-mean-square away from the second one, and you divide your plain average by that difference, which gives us 11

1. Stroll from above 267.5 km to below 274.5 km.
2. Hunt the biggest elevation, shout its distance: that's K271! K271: 271.0 km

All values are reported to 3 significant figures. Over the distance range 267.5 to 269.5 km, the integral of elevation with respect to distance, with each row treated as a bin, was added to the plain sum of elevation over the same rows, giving 638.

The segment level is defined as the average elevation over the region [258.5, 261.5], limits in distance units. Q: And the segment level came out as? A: 179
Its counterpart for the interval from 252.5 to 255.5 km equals 177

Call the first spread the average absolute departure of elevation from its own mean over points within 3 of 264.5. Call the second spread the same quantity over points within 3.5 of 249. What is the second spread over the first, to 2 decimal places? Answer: 1.01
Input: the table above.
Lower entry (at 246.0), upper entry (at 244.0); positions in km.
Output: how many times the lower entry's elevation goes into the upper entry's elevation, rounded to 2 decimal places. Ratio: 0.97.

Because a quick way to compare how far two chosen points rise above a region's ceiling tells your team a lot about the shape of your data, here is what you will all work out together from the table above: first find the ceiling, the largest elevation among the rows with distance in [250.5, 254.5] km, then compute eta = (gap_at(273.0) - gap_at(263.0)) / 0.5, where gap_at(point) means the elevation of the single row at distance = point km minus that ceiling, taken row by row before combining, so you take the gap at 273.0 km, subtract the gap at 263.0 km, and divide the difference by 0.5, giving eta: 52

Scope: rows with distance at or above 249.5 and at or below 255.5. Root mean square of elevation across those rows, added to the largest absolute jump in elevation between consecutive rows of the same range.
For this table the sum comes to 201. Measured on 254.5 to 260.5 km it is 198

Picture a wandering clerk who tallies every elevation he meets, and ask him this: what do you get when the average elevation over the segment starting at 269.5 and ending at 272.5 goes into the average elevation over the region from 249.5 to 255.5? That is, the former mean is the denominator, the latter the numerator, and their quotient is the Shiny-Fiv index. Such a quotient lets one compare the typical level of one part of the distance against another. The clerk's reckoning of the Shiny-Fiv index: 1.04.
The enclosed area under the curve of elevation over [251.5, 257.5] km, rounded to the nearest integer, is 1063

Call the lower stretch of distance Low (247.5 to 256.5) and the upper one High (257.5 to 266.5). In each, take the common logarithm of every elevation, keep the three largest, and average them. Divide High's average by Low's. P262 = 1.00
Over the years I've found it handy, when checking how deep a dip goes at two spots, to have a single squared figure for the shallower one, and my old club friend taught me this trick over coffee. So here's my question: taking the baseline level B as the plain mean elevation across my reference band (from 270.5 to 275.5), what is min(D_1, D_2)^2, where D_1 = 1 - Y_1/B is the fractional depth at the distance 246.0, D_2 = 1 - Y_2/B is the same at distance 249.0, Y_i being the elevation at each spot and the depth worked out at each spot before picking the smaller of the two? 0.002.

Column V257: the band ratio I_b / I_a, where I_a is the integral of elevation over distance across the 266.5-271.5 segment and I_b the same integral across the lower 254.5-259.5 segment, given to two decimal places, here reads 1.09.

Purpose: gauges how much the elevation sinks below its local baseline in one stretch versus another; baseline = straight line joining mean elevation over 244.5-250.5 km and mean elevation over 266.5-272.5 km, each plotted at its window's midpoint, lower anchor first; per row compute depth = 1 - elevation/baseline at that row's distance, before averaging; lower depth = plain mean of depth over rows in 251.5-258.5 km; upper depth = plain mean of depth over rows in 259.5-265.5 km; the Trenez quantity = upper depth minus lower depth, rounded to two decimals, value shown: 0.10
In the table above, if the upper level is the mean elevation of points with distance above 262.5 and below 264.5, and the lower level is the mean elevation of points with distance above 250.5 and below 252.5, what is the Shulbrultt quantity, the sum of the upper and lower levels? 319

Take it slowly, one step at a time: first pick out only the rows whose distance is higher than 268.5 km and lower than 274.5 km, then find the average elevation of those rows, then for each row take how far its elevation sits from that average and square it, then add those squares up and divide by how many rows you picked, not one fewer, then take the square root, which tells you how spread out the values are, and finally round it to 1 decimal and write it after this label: 2.8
